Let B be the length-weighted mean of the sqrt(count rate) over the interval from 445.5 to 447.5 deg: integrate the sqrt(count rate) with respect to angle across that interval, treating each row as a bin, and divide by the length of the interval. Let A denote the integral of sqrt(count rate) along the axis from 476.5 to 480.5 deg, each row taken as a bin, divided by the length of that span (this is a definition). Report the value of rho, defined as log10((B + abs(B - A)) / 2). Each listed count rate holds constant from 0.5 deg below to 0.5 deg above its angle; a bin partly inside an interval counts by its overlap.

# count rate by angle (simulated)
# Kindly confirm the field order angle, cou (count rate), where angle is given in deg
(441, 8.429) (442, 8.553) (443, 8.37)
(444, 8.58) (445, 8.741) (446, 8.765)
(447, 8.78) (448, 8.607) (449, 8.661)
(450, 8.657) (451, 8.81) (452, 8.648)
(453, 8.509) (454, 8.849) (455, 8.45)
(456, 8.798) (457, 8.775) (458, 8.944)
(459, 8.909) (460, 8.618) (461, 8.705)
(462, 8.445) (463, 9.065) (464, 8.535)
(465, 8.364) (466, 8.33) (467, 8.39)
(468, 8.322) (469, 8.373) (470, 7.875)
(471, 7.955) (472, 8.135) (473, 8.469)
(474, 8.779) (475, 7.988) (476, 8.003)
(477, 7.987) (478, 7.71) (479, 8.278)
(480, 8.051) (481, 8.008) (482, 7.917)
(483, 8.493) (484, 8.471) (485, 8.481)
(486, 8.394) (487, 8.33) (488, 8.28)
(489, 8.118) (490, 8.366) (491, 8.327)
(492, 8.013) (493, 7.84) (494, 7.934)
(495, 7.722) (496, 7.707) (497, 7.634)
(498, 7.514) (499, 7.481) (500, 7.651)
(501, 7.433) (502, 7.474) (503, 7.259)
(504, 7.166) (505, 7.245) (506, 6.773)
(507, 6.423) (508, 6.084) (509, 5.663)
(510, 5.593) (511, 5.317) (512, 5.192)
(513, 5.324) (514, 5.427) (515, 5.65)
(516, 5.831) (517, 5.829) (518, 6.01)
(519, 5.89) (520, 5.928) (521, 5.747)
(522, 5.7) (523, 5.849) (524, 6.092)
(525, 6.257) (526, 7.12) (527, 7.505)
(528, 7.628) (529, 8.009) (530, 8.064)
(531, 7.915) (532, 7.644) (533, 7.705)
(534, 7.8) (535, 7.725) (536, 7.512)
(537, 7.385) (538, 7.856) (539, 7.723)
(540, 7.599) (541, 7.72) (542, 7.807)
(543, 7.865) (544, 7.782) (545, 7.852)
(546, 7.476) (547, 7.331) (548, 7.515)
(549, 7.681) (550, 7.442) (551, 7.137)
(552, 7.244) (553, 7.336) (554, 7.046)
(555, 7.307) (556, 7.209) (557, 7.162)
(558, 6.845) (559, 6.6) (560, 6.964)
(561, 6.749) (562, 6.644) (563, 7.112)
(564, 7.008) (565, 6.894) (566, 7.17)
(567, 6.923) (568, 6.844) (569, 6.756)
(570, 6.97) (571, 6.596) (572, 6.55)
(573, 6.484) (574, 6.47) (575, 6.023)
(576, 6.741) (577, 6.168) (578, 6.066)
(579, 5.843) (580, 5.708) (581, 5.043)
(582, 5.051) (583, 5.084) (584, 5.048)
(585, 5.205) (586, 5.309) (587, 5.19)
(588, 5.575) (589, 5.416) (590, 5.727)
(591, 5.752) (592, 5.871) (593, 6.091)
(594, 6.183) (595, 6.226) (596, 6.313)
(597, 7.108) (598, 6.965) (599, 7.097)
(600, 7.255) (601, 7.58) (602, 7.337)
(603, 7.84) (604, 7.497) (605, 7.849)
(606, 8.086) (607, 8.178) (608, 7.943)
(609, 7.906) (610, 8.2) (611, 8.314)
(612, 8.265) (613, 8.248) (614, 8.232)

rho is 0.190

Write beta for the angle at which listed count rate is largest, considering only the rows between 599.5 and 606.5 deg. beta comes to 606 deg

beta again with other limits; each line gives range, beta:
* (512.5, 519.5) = 518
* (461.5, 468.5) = 463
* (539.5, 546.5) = 543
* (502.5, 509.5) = 503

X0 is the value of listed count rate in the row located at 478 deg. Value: 7.71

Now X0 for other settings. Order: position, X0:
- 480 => 8.051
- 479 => 8.278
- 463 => 9.065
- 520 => 5.928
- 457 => 8.775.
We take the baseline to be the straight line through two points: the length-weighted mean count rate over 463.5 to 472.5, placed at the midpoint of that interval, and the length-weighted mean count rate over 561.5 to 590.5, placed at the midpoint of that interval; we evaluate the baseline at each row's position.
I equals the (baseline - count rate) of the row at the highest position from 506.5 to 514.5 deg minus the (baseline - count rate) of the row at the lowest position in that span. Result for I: 0.9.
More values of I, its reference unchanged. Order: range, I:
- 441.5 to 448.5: -0.2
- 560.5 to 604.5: -1.6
